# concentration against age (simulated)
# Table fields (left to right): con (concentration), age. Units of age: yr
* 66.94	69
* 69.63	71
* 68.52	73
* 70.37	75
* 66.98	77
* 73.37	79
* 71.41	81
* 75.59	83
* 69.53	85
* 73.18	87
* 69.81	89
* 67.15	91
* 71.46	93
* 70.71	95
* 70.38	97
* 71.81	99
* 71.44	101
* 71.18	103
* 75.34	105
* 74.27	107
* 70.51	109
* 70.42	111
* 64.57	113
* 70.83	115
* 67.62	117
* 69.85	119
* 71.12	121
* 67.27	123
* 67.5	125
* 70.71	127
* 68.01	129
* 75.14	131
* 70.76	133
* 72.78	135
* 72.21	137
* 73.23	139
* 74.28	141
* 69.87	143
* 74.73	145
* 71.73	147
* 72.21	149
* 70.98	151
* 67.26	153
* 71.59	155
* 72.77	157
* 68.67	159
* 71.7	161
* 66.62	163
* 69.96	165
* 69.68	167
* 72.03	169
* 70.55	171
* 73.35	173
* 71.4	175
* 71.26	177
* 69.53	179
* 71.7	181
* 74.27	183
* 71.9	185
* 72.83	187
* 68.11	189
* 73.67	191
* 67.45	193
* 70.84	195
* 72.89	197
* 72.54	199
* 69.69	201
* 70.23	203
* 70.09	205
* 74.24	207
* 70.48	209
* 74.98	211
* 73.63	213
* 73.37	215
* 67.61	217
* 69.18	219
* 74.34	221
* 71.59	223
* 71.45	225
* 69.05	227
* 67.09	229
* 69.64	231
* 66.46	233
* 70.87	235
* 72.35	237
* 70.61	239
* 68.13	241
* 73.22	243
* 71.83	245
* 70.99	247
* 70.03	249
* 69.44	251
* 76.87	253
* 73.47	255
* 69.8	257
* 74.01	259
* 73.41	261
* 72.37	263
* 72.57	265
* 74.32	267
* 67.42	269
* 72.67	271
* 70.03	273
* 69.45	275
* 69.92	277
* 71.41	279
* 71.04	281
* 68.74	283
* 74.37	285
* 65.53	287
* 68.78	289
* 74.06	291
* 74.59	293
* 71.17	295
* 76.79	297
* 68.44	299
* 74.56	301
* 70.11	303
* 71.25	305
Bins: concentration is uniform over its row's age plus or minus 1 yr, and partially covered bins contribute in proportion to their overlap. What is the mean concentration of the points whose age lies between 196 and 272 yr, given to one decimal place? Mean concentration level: 71.4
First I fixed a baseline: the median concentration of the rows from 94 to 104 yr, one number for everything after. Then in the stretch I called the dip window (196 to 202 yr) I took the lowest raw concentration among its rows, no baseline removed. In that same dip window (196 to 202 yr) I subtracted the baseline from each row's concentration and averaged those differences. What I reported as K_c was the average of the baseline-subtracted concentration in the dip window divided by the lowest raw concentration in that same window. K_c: 0.008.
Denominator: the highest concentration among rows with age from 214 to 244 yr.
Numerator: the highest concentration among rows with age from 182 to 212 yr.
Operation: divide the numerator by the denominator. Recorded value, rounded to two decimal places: 1.01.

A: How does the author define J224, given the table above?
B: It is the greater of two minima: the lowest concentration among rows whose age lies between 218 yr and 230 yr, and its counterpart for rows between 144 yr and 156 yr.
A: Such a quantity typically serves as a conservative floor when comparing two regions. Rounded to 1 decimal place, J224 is 67.3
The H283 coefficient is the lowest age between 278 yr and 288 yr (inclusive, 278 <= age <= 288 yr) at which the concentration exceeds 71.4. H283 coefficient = 279 yr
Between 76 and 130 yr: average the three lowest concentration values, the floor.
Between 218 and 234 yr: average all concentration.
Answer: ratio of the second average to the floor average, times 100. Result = 105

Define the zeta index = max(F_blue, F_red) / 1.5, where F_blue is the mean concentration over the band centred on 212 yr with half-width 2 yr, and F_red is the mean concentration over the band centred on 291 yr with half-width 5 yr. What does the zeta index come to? 49.5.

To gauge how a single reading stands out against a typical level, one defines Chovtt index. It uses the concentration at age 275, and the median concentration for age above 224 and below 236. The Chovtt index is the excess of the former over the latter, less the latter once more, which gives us -69.2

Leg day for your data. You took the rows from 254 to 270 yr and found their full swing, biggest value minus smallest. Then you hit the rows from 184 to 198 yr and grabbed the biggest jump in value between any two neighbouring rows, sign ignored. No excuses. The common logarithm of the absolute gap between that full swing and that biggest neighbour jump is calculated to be -0.2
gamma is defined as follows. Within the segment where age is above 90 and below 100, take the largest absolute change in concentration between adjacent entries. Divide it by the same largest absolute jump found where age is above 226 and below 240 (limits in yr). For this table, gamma 1.0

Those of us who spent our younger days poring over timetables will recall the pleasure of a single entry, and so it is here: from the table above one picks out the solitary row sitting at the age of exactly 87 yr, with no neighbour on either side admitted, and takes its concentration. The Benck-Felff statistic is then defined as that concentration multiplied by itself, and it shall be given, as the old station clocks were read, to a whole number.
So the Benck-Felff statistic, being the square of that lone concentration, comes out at 5355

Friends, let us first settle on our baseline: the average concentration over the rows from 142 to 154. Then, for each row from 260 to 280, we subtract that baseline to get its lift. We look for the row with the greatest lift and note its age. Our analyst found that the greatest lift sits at 267 yr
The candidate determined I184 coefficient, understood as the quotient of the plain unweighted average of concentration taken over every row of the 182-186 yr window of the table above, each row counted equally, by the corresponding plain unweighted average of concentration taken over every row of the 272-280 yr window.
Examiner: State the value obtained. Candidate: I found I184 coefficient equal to 1.04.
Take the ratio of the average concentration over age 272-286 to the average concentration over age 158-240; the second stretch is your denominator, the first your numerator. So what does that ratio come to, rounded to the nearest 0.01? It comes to 1.00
